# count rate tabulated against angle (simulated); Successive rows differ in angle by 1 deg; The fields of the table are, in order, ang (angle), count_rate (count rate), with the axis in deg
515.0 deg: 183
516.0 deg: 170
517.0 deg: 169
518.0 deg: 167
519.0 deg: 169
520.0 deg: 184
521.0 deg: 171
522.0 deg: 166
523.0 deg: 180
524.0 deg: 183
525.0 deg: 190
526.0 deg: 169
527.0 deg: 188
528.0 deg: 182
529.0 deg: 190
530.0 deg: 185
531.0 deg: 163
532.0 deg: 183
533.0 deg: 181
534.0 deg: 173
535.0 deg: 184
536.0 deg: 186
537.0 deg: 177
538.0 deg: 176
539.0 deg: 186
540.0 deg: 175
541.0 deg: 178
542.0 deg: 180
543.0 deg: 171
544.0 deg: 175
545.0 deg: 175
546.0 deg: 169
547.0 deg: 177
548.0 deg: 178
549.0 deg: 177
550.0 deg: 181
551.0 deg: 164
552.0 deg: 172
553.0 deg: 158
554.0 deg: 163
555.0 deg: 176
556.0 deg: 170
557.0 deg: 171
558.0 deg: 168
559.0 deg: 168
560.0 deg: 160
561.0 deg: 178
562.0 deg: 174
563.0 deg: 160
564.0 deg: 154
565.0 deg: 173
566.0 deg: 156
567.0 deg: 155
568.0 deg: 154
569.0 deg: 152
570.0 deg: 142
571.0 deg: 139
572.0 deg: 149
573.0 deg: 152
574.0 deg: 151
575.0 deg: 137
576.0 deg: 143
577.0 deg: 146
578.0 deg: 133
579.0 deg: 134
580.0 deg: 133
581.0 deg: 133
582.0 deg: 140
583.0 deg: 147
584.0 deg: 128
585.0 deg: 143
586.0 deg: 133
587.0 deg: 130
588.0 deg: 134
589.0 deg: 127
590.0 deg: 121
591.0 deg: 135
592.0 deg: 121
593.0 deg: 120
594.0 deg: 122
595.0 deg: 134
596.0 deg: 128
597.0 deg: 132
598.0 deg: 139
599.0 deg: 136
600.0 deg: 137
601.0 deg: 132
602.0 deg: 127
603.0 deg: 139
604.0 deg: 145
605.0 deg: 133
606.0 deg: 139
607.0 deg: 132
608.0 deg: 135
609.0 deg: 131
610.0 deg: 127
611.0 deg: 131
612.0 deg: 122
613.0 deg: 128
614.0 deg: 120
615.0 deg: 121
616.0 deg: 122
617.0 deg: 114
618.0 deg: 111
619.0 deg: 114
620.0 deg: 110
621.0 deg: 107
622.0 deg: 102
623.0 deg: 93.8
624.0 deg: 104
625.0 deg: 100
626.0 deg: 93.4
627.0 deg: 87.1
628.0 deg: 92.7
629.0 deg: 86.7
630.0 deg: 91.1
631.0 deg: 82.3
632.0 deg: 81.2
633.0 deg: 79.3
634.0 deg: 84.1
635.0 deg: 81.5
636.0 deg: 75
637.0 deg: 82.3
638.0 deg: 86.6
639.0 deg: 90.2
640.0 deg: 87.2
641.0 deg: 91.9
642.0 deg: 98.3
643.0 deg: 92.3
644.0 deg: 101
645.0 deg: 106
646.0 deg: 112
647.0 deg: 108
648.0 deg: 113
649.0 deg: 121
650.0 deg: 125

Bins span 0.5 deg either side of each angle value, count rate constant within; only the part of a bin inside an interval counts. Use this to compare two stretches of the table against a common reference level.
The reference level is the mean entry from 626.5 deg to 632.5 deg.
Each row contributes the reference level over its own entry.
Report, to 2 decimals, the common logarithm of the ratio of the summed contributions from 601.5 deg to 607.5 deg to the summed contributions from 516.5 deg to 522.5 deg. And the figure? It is 0.10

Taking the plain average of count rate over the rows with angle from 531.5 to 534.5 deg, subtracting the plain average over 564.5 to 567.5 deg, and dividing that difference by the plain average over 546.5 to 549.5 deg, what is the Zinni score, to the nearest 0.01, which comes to 0.10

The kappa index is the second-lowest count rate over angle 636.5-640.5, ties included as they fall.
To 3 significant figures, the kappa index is 86.6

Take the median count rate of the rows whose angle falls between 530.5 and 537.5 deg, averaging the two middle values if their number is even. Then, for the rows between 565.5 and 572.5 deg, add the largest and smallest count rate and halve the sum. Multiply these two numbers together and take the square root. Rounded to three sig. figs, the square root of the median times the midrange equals 163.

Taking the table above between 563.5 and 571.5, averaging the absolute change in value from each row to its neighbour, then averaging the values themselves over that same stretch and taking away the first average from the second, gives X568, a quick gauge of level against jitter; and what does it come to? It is 146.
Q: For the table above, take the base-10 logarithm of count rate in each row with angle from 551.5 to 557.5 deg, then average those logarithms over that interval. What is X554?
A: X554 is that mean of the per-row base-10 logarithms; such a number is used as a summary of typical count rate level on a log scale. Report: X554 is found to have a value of 2.23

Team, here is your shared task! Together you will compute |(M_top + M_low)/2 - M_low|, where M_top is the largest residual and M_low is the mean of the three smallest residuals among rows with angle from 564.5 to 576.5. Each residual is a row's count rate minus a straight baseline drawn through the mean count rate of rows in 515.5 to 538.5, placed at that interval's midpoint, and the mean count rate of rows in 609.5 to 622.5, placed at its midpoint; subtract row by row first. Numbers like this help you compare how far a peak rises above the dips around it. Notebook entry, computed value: 14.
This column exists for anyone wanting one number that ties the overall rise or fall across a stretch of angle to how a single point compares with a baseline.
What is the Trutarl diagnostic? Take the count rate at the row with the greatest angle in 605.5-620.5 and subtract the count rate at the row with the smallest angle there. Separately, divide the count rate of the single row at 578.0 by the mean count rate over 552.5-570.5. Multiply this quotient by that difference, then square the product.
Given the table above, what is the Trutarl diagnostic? 561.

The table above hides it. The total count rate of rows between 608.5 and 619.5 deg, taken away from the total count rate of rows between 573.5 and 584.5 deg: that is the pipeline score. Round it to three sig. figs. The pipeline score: 184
